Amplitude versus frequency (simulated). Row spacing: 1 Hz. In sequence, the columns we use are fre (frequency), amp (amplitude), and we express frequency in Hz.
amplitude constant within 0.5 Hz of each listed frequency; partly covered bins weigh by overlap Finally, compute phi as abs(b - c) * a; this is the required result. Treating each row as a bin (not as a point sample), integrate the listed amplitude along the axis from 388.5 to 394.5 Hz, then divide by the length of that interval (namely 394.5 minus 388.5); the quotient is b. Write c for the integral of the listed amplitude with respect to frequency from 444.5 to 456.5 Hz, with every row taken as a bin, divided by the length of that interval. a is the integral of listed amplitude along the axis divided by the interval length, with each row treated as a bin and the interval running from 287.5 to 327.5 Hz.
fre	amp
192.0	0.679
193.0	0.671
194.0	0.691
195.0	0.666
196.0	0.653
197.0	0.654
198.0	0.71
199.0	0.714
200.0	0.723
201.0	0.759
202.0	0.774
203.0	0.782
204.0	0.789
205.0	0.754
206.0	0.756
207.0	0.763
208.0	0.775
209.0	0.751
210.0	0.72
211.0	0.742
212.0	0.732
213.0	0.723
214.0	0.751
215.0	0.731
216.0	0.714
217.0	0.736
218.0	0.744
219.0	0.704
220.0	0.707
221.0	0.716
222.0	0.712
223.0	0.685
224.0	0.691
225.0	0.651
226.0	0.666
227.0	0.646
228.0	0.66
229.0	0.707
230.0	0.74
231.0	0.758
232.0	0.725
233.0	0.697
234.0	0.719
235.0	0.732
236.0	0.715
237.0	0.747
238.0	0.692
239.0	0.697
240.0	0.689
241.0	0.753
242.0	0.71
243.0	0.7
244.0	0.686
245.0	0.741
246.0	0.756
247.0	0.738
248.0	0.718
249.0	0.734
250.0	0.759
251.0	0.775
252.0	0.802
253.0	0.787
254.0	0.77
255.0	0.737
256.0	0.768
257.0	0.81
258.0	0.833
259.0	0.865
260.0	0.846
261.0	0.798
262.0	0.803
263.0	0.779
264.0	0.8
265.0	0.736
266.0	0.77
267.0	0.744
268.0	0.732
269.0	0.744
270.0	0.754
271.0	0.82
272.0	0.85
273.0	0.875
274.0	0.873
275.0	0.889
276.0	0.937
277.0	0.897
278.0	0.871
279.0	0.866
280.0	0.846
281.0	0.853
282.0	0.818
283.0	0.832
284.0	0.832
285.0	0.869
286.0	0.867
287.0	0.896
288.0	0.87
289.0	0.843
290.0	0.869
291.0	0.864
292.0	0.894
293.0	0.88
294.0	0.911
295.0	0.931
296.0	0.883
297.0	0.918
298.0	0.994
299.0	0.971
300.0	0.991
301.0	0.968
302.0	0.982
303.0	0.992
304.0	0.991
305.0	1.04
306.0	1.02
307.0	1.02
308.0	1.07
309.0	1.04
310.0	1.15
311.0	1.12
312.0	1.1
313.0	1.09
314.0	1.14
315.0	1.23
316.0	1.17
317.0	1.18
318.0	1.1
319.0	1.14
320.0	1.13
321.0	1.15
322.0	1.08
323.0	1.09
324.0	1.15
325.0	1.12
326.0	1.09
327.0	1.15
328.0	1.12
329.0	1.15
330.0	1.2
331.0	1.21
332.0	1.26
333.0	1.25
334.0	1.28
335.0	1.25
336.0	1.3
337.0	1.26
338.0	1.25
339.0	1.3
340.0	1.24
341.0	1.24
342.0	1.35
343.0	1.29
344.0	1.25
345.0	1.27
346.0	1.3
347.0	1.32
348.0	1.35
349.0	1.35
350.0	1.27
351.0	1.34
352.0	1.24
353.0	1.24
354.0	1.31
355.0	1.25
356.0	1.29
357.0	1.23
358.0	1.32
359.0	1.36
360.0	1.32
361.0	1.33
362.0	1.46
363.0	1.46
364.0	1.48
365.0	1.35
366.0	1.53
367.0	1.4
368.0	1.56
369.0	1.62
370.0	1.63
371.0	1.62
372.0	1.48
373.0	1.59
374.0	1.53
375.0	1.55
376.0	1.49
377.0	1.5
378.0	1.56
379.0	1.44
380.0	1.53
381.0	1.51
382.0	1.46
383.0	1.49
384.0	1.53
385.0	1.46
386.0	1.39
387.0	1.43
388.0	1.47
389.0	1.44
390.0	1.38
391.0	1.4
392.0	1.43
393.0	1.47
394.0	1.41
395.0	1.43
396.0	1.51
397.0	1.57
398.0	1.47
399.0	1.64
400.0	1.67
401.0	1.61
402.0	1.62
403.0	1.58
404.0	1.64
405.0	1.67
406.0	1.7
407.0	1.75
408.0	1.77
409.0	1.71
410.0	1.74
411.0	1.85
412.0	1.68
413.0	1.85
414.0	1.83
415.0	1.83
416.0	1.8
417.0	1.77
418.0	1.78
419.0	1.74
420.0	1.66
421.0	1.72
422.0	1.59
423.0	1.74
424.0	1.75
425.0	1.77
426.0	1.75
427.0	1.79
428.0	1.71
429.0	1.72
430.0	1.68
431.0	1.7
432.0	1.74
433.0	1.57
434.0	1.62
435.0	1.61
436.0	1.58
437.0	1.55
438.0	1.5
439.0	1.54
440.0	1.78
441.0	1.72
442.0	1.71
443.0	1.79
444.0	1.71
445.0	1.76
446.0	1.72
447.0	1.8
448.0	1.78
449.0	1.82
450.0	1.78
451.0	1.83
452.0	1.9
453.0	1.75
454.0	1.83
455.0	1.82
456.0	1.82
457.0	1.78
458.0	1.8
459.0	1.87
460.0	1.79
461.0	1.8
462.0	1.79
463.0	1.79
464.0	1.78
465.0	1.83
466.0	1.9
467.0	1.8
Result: 0.4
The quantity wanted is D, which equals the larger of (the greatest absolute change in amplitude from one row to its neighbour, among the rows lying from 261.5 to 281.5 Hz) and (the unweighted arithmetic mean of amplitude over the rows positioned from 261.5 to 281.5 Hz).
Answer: 0.8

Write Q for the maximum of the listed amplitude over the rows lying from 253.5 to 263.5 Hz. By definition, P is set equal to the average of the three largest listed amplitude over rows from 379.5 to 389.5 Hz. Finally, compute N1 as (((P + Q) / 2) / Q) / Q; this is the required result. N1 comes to 1.60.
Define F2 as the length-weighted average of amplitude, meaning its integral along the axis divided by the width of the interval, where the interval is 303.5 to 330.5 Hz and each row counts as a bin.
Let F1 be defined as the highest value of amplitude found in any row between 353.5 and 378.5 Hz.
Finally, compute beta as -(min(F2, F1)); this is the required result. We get -1.11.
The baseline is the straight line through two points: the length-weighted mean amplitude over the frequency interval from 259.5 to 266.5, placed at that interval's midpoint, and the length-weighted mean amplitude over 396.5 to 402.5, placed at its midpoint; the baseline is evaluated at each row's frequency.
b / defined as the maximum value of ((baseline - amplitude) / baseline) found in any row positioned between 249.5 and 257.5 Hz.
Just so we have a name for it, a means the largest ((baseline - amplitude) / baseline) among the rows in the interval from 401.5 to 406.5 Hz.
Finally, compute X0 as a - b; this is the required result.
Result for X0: 0.01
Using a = 0.02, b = 0.008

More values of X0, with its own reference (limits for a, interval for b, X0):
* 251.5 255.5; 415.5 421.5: -0.03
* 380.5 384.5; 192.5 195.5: 0.74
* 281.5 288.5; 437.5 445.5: -0.08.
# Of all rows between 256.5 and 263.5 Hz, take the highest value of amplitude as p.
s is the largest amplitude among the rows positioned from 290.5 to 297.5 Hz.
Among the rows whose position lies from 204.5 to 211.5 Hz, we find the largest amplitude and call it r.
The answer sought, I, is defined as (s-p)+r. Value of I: 0.8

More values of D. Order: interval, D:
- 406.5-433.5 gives 1.7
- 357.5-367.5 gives 1.4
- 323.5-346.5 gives 1.2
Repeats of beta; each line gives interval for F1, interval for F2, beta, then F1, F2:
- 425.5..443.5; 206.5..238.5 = -0.72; 1.79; 0.7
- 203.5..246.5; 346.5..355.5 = -0.79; 0.789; 1.3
